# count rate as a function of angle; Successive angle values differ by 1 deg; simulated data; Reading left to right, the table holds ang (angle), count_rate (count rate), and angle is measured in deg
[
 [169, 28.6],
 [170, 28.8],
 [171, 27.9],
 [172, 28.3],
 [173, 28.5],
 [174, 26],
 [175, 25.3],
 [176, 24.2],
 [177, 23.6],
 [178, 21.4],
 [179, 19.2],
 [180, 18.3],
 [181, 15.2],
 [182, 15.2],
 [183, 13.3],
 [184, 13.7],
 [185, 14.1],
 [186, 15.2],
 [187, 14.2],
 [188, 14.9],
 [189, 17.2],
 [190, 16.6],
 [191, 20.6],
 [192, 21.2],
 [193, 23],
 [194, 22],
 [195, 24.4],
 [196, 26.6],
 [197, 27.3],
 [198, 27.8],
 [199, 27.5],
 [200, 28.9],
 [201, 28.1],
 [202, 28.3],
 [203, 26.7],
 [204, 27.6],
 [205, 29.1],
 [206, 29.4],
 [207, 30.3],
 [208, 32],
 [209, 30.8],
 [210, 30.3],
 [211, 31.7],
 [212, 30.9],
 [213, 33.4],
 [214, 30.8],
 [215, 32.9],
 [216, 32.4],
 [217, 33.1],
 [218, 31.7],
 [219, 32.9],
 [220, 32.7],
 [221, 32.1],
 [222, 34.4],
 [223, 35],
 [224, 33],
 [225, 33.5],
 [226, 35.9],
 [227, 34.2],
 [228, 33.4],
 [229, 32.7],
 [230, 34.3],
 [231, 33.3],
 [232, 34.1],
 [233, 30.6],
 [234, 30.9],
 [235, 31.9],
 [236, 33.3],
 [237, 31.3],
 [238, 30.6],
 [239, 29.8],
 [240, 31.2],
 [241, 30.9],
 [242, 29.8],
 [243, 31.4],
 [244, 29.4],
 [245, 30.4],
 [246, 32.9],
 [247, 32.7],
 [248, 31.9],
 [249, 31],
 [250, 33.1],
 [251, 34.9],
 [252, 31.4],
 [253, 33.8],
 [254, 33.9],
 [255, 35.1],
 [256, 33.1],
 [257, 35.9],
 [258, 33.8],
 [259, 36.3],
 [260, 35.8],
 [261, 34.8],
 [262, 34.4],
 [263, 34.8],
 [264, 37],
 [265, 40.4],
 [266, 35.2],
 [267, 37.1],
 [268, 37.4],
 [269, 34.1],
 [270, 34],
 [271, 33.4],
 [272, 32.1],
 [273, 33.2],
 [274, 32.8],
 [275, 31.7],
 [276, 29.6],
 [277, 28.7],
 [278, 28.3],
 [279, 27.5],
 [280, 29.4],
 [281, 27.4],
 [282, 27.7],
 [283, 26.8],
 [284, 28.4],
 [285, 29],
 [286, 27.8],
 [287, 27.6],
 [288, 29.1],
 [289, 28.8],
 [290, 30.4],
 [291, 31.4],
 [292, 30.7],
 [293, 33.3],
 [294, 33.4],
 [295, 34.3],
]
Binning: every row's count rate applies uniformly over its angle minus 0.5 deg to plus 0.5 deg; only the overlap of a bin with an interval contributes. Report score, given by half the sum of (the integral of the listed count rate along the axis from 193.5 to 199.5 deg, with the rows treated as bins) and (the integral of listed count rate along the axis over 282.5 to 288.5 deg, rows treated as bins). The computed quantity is 162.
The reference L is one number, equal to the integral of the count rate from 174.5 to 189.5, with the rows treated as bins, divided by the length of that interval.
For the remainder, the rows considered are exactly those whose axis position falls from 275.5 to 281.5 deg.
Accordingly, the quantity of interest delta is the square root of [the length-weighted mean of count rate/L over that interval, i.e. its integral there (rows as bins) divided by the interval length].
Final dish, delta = 1.27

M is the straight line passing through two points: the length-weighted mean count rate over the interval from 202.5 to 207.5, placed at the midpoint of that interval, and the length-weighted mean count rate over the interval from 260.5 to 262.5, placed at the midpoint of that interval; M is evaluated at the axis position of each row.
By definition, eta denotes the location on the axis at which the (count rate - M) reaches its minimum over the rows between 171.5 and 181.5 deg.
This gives 181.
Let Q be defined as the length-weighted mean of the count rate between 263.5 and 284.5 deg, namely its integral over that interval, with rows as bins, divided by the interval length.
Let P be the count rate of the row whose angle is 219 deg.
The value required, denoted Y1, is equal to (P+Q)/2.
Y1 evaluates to 32.5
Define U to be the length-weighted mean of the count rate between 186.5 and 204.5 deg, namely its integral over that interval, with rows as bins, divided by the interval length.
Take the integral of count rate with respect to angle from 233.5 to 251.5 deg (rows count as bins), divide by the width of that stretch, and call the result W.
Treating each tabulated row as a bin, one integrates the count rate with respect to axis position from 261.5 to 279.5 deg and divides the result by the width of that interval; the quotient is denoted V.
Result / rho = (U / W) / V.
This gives 0.022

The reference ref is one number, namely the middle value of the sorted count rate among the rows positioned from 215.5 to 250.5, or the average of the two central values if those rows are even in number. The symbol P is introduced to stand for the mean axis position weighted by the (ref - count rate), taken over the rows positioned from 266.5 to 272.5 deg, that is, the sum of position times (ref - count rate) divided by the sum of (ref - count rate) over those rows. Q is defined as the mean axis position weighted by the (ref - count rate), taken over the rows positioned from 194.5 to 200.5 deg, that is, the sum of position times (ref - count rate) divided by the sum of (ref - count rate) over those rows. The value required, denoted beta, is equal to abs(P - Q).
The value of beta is 70.8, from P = 267.9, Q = 197.1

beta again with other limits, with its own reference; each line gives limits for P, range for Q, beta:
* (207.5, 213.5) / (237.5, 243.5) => 30.5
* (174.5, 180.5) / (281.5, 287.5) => 106.5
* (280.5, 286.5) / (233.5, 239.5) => 46.2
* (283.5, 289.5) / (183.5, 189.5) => 100.0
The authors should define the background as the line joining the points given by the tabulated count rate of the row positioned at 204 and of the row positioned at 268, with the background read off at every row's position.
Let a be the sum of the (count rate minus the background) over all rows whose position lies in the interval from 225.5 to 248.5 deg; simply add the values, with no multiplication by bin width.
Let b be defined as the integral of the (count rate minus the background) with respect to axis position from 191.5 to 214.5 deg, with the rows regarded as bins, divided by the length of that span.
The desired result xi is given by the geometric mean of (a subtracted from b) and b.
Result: 3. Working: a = -14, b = 1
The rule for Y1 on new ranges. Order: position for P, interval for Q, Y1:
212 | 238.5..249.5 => 31.0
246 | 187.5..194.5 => 26.1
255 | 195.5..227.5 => 33.0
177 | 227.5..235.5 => 28.1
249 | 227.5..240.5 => 31.6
